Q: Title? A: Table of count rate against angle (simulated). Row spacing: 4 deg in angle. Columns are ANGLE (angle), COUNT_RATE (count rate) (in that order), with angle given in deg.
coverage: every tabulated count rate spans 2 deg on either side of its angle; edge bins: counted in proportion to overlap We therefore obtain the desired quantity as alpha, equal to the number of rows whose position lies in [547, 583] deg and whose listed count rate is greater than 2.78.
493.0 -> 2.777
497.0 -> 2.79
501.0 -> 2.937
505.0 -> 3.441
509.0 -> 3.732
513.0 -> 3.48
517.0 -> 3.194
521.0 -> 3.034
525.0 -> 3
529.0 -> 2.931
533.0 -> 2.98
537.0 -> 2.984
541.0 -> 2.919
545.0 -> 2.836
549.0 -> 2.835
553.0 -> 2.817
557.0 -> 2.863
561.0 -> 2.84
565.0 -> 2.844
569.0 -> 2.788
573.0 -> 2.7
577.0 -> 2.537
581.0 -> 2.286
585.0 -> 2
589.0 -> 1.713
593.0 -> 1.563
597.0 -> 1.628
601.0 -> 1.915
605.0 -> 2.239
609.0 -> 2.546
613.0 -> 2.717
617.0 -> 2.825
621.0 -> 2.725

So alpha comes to 6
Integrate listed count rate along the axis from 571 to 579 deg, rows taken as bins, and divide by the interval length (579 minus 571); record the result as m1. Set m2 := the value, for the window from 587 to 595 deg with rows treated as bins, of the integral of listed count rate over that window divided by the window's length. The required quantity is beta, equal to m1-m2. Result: 1.0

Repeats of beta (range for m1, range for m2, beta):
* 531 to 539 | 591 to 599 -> 1.4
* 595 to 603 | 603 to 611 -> -0.6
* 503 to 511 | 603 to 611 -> 1.2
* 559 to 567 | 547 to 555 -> 0.0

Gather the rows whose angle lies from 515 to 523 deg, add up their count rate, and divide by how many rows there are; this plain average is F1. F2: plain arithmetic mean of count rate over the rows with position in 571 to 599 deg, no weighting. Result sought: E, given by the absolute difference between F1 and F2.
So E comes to 1.05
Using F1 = 3.1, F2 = 2.06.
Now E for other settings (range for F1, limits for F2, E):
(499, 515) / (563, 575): 0.62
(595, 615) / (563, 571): 0.61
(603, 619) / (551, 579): 0.19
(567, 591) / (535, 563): 0.53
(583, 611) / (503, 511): 1.64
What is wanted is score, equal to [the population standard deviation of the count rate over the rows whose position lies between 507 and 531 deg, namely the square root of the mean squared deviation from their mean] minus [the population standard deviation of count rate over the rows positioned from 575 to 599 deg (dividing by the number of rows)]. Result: -0.07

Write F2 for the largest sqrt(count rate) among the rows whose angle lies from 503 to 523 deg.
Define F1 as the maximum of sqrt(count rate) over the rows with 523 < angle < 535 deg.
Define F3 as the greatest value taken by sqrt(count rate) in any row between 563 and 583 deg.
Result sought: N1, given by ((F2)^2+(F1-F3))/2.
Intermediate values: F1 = 1.73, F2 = 1.93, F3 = 1.686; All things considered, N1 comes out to 1.9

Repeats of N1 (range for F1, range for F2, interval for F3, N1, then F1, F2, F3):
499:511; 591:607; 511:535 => 1.2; 1.93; 1.50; 1.865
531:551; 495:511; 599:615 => 1.9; 1.73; 1.93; 1.648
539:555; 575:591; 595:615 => 1.3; 1.71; 1.59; 1.648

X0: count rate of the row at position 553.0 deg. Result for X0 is 2.817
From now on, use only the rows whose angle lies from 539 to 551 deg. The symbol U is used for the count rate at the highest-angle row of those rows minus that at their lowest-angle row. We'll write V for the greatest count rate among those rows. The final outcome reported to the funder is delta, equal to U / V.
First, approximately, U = -0.08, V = 2.919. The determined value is -0.03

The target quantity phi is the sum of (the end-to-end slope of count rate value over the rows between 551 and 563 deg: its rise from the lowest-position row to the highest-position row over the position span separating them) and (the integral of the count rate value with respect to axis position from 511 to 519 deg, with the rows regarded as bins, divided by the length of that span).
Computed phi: 3.34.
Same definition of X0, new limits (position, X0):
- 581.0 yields 2.286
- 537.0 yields 2.984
